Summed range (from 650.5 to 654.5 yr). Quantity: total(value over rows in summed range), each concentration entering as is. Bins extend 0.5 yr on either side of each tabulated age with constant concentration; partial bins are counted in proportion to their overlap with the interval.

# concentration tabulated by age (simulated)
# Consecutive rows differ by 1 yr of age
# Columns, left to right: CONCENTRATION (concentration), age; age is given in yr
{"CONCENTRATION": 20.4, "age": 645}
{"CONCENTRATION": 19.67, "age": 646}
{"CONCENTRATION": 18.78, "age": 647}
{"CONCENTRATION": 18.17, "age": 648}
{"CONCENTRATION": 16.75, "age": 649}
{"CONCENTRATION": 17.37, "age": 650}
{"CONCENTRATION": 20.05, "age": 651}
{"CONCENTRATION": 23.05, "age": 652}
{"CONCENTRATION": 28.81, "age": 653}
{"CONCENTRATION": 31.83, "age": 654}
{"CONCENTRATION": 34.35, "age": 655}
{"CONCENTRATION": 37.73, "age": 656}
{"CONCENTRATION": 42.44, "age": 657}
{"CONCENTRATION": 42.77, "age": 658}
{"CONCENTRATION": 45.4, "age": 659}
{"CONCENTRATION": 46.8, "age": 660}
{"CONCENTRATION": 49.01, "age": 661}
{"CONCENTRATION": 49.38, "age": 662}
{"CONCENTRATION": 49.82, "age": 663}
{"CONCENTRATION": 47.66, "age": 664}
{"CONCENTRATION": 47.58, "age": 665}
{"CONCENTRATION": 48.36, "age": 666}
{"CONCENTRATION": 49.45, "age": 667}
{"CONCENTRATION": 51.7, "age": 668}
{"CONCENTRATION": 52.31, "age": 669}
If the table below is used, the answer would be 104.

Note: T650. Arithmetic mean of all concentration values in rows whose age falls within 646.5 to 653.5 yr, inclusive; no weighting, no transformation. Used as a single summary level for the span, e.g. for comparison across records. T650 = 20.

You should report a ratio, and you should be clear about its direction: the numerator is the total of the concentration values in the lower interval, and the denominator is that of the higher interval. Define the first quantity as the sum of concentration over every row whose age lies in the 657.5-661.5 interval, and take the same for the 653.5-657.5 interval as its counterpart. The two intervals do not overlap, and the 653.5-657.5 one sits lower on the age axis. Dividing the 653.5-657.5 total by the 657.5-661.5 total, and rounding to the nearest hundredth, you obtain 0.80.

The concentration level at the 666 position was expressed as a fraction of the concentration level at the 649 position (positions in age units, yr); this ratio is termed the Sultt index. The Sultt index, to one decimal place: 2.9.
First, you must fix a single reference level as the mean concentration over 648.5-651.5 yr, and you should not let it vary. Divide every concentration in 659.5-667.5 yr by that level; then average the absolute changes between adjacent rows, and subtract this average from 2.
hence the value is 1.94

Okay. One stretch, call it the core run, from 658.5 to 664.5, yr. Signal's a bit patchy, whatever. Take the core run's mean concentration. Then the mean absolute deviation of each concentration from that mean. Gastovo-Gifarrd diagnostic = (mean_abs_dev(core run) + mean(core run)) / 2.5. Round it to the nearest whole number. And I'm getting 20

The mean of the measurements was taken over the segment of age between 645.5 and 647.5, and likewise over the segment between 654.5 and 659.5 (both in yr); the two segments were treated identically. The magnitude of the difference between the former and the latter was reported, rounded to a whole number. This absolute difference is 21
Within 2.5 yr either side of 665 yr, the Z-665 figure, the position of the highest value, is 663 yr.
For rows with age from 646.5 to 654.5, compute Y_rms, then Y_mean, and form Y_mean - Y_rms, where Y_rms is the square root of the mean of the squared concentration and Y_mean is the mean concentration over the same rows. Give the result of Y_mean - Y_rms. -0.63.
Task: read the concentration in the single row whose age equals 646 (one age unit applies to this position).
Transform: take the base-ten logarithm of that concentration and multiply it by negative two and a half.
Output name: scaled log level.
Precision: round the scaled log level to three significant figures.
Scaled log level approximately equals -3.23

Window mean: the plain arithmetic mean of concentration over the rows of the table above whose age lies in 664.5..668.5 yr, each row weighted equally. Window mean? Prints 49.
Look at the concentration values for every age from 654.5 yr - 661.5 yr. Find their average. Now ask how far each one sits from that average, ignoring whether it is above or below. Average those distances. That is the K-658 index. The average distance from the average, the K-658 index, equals 3.8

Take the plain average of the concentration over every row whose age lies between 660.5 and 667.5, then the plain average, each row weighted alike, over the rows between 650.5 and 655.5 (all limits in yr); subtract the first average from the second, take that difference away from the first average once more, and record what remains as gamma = 70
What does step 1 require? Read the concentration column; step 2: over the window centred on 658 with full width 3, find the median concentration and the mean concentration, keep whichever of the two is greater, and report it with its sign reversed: -44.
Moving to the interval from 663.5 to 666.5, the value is -48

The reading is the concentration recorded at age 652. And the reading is 23.05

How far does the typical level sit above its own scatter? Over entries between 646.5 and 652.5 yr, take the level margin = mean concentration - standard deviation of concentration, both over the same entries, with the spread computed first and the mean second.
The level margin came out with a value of 17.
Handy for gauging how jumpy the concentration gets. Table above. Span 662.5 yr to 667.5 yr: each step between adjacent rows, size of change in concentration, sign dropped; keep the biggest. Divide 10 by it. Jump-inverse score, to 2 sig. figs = 4.6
